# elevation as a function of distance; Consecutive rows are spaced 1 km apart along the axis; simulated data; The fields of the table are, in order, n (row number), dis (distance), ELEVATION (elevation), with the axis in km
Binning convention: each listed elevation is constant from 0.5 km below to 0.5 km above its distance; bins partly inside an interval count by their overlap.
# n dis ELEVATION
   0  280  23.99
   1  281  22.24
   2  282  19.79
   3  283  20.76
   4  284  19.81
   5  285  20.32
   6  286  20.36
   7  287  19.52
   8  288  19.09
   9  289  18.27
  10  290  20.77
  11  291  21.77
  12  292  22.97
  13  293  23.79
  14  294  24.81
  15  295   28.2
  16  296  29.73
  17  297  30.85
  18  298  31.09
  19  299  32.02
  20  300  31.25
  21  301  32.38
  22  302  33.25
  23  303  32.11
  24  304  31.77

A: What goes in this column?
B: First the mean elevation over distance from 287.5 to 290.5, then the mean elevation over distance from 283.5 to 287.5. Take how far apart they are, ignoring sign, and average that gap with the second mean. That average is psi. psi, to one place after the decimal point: 10.3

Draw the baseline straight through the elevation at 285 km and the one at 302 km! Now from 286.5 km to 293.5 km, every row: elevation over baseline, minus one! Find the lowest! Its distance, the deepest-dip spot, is 289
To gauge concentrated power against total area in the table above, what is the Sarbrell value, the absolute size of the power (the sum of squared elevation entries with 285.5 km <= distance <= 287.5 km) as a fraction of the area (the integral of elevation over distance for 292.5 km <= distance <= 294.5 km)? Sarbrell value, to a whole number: 16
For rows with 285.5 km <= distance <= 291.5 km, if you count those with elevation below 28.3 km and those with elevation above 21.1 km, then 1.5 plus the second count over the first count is 1.67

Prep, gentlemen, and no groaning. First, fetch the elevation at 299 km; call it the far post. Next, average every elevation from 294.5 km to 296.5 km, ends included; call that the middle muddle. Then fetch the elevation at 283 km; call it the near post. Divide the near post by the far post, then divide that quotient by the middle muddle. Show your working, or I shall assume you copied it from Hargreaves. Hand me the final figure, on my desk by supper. 0.0224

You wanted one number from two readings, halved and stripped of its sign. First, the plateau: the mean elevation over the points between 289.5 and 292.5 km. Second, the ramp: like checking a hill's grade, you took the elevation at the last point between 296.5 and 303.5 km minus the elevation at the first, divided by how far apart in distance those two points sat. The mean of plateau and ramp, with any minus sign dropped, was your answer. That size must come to 11.0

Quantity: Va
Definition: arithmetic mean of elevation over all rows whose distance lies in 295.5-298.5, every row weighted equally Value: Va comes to 31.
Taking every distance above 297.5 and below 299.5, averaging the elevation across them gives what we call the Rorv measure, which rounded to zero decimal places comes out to 32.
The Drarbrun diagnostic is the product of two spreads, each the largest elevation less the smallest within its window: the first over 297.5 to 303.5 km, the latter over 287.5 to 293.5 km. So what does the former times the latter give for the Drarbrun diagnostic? 12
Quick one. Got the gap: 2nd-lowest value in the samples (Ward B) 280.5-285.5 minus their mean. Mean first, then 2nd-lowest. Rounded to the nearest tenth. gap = -0.8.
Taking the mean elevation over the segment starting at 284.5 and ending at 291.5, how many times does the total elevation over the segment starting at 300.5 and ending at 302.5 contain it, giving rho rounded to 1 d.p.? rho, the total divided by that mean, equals 3.3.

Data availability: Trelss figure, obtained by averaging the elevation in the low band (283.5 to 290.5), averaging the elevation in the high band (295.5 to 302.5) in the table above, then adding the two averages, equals 51.2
